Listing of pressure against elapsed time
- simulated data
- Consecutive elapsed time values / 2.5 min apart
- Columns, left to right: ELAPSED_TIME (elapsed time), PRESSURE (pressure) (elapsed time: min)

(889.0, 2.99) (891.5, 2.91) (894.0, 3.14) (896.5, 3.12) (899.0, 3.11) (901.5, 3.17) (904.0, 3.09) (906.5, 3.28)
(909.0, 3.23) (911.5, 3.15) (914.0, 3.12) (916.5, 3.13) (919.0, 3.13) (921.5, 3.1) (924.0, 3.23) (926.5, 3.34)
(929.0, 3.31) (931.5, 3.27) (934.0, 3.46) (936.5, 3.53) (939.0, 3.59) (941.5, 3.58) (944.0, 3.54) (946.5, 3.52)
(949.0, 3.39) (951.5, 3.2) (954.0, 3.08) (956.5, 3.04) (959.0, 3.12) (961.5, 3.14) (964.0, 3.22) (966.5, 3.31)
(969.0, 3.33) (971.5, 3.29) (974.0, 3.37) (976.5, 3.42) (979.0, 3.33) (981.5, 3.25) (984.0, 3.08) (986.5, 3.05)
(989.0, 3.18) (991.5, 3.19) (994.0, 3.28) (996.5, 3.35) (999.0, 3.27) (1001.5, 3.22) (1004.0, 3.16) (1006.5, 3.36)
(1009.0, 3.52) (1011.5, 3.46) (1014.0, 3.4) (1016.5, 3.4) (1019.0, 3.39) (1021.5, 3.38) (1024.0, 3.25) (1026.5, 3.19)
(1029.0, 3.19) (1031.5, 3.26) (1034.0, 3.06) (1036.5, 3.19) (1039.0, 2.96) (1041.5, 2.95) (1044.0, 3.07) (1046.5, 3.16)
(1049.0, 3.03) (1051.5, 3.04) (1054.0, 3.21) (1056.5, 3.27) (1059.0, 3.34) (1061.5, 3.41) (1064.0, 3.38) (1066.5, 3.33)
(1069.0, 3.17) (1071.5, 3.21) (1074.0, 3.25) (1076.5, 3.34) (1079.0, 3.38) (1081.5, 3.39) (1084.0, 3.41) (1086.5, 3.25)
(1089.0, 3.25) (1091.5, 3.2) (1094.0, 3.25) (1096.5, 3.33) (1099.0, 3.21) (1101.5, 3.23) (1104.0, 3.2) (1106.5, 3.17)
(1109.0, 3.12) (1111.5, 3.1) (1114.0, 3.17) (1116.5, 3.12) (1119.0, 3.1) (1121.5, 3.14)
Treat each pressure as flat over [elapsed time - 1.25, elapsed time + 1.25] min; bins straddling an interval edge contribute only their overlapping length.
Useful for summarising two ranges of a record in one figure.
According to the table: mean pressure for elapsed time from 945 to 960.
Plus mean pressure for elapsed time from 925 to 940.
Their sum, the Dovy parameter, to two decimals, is 6.64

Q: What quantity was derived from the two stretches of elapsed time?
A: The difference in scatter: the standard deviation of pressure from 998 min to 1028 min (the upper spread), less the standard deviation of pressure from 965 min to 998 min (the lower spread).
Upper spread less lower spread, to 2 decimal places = 0.00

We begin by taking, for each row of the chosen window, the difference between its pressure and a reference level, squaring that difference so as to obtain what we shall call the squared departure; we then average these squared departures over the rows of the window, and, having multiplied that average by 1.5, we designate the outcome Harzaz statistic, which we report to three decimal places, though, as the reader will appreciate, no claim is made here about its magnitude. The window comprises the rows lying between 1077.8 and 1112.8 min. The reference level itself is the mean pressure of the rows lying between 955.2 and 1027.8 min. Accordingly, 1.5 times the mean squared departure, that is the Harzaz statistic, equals 0.014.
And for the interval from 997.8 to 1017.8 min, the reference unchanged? 0.028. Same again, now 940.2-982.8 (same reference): 0.037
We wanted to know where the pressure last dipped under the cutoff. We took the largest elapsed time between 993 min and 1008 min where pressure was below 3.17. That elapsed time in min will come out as 1004.0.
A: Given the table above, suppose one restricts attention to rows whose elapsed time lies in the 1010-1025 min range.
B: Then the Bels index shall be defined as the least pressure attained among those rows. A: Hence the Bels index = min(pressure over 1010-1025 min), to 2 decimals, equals 3.25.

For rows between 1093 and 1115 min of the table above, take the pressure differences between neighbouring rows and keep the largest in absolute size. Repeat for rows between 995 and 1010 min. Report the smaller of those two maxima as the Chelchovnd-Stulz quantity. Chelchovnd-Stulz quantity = 0.12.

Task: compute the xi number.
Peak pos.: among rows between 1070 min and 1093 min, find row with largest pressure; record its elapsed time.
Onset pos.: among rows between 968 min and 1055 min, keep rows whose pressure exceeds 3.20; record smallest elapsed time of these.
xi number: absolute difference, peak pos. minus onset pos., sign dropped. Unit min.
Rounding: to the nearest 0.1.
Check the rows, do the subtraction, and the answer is 115.0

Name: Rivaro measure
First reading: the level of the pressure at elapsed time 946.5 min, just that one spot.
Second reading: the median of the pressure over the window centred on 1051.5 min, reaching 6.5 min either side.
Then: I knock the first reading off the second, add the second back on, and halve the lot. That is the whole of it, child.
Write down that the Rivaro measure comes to 1.40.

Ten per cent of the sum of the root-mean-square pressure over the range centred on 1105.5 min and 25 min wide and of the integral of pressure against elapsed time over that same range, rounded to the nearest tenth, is 8.3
